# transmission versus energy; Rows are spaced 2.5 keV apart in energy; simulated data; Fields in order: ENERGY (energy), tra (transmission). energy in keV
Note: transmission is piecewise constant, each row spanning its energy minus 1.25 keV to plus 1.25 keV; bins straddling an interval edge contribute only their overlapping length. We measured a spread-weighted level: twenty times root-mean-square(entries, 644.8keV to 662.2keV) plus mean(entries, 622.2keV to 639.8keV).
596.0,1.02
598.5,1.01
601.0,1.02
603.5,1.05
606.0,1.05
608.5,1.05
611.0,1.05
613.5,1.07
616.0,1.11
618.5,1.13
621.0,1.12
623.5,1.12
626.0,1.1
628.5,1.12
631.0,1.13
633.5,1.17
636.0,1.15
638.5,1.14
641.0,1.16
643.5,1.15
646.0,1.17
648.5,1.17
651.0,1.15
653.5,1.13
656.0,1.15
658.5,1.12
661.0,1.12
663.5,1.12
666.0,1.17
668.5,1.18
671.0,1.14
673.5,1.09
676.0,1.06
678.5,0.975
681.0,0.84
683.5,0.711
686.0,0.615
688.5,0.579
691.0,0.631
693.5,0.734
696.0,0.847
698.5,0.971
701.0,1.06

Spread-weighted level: 24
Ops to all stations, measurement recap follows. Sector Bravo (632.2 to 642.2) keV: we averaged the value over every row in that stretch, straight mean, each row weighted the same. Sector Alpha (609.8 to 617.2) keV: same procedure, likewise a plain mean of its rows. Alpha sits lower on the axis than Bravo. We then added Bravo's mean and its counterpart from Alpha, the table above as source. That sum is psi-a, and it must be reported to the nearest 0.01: 2.23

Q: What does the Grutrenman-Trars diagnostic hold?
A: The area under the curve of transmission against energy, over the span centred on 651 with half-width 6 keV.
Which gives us 14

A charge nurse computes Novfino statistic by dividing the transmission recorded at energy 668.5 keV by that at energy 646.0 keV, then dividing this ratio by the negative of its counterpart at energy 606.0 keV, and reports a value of -0.96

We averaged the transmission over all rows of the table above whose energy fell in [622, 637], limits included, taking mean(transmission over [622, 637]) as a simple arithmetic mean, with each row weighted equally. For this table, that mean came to 1.13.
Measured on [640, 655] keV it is 1.15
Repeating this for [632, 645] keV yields 1.15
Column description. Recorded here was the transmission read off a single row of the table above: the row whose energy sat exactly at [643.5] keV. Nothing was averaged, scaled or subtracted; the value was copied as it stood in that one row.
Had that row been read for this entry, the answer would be 1.15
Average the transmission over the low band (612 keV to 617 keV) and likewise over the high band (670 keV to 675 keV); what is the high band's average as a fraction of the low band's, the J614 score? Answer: 1.02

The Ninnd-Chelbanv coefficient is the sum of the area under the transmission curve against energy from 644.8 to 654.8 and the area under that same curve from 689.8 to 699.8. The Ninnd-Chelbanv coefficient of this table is 19.5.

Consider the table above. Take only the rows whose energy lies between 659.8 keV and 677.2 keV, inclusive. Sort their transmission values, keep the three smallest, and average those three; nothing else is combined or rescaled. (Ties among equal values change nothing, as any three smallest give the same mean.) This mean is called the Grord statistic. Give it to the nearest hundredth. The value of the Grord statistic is 1.09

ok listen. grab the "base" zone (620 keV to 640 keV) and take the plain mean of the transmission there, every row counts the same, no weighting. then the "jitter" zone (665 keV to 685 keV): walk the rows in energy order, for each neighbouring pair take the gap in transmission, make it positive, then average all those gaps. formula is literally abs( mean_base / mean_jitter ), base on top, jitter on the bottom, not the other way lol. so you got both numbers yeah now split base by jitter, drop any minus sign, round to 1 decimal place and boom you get 16.5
